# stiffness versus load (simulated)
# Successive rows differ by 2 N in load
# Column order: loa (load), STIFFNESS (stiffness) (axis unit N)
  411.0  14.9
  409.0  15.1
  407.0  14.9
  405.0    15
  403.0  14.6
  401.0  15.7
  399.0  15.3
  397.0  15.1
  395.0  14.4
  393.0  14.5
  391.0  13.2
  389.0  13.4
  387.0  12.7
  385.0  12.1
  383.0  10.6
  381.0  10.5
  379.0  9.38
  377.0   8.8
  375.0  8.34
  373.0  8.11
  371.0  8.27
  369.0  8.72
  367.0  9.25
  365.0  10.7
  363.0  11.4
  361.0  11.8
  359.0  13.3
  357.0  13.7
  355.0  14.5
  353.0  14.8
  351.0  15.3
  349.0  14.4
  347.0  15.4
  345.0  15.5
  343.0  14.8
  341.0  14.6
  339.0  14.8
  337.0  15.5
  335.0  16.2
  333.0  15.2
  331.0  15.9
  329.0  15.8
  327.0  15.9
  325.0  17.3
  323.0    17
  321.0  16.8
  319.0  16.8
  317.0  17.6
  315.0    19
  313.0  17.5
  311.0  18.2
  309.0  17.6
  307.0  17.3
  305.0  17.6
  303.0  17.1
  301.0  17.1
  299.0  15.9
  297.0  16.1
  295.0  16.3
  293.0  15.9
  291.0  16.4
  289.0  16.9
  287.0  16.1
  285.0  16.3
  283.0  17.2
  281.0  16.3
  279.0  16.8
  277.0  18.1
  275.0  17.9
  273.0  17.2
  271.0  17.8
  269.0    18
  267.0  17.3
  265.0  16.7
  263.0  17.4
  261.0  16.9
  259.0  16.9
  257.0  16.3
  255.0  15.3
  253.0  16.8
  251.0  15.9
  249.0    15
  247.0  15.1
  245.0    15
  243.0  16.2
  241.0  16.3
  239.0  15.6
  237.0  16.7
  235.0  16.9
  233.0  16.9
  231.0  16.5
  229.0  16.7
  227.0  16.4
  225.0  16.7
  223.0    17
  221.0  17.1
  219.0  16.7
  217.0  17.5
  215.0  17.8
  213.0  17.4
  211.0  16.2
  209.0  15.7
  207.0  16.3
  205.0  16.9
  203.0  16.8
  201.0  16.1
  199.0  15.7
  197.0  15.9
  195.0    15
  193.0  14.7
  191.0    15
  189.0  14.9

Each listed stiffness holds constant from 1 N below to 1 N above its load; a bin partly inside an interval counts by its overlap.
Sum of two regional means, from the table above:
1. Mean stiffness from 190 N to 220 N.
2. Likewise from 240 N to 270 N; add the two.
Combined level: 32.6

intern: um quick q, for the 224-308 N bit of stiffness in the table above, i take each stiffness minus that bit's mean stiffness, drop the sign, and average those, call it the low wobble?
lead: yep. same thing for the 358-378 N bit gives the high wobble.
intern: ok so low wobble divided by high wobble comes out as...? 0.39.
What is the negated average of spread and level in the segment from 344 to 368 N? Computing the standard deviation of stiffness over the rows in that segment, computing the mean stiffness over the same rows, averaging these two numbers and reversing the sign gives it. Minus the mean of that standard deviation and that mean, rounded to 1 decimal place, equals -7.7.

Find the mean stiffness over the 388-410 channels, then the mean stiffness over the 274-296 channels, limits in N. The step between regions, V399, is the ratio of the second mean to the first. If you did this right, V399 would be 1.14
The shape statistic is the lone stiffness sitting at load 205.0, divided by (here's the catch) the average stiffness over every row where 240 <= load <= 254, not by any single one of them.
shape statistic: 1.07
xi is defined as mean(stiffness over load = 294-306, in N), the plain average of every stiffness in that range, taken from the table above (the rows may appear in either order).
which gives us 16.7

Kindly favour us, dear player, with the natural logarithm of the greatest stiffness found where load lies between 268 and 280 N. 2.90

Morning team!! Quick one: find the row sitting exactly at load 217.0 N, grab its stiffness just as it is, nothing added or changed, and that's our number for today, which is 17.5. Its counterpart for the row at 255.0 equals 15.3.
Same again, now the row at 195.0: 15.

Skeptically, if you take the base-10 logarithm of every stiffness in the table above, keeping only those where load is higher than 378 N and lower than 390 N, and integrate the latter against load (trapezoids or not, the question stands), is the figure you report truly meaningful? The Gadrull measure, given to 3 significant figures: 12.7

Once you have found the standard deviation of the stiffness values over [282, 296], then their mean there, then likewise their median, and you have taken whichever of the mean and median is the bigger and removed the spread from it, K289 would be 16.0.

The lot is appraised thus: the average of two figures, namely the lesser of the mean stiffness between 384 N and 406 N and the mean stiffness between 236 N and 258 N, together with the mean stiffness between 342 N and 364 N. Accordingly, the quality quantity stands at 14.1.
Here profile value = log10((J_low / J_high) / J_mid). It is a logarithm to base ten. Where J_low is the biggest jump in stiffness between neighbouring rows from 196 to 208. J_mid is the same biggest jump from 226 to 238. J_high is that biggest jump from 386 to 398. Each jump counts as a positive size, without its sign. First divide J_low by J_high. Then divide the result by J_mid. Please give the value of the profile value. 0.1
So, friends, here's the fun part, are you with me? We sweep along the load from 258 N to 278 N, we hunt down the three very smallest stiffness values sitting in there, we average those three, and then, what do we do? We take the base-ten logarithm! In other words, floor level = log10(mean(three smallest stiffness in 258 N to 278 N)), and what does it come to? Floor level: 1.23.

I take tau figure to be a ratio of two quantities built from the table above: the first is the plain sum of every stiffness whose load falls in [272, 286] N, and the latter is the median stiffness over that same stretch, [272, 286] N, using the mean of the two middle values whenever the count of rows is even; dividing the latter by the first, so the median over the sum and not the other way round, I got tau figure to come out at 0.144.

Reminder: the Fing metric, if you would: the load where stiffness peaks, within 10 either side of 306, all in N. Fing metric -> 315.0 N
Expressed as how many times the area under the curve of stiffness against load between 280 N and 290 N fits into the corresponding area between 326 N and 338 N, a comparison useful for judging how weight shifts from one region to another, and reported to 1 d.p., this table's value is 1.1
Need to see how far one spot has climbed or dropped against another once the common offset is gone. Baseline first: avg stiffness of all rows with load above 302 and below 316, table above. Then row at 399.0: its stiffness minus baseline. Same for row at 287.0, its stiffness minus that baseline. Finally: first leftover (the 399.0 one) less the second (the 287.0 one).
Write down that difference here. -0.80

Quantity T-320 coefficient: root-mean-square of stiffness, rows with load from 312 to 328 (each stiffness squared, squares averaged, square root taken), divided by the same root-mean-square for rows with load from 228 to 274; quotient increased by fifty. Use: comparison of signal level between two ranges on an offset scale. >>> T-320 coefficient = 51.0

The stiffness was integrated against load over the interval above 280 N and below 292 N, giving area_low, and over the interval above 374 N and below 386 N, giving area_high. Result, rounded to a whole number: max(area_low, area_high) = 198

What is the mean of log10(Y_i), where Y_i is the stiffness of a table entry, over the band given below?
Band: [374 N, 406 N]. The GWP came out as 1.10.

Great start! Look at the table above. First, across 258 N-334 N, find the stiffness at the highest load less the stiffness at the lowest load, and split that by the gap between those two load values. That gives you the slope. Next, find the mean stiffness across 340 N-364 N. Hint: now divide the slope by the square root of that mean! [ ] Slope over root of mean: -0.0061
